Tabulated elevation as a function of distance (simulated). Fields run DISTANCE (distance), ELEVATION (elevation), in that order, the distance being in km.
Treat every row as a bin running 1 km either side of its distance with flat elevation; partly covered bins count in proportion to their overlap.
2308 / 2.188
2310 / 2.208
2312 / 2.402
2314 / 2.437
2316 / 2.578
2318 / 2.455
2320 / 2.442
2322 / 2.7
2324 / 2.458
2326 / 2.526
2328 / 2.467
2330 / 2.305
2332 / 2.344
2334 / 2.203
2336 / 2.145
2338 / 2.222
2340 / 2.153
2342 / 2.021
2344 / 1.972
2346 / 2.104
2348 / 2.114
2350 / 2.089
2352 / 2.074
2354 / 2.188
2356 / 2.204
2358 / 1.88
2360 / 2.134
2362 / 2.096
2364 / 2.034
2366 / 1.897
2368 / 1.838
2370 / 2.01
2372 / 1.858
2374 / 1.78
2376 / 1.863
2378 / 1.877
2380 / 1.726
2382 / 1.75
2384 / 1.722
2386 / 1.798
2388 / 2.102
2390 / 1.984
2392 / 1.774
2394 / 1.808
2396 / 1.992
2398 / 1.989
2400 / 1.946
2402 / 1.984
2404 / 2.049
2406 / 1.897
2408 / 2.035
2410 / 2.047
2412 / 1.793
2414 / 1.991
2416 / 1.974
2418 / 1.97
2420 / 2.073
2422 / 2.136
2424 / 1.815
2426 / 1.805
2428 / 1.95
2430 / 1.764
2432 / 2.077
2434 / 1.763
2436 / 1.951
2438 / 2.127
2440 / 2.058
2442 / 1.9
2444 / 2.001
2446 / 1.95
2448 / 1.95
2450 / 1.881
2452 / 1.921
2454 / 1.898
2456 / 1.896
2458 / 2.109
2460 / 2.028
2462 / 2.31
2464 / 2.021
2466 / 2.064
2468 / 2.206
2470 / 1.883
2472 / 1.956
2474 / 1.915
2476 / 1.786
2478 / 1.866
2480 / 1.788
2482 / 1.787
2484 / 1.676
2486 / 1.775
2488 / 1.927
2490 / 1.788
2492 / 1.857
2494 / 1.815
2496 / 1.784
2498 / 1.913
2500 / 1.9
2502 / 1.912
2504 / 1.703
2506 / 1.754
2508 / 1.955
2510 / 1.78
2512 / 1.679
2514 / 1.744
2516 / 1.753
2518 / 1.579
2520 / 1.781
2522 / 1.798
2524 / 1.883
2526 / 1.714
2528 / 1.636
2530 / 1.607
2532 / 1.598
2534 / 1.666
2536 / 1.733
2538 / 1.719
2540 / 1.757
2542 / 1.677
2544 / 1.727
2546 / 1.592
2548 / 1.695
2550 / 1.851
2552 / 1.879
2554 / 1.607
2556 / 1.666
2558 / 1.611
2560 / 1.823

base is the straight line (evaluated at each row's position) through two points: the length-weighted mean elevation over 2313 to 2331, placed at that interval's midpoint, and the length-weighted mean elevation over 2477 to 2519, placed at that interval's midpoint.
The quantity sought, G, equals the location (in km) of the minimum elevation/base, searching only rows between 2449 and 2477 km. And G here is 2450 km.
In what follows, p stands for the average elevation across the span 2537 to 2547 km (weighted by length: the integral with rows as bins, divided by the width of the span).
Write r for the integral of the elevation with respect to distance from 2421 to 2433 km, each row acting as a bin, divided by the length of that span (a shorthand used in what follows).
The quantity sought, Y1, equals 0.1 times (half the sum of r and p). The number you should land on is 0.181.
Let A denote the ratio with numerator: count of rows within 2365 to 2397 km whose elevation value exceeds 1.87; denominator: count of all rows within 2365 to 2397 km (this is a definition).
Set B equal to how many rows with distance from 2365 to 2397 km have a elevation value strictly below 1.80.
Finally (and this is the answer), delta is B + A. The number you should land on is 6.4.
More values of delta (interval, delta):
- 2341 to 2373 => 0.9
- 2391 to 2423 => 2.8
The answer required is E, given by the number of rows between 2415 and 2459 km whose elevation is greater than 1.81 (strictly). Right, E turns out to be 19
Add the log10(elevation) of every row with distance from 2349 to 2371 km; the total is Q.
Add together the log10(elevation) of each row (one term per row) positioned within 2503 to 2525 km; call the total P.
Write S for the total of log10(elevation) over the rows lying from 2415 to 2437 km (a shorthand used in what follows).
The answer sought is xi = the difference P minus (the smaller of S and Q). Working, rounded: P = 2.71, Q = 3.4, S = 3.1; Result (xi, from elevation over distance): -0.4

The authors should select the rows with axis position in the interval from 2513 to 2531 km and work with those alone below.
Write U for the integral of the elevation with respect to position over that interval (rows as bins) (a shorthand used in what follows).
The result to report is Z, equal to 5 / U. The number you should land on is 0.161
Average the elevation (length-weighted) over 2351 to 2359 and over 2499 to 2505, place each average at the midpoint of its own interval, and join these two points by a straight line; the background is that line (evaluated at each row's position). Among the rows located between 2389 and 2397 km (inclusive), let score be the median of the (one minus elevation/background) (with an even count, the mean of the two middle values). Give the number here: 0.06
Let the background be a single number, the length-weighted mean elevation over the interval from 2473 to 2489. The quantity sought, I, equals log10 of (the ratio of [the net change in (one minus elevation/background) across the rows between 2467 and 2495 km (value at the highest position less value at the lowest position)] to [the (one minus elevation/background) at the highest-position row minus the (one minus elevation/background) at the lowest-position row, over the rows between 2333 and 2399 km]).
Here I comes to 0.3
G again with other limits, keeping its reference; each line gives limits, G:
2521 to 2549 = 2532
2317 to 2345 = 2344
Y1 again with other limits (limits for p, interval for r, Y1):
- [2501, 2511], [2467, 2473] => 0.192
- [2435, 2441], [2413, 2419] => 0.201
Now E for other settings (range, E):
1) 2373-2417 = 14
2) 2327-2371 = 22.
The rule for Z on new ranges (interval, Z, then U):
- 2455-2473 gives 0.135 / 36.9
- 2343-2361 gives 0.133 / 37.5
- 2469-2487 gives 0.152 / 32.9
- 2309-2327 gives 0.113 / 44.4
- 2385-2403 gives 0.144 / 34.8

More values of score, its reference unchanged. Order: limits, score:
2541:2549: 0.05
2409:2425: 0.00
